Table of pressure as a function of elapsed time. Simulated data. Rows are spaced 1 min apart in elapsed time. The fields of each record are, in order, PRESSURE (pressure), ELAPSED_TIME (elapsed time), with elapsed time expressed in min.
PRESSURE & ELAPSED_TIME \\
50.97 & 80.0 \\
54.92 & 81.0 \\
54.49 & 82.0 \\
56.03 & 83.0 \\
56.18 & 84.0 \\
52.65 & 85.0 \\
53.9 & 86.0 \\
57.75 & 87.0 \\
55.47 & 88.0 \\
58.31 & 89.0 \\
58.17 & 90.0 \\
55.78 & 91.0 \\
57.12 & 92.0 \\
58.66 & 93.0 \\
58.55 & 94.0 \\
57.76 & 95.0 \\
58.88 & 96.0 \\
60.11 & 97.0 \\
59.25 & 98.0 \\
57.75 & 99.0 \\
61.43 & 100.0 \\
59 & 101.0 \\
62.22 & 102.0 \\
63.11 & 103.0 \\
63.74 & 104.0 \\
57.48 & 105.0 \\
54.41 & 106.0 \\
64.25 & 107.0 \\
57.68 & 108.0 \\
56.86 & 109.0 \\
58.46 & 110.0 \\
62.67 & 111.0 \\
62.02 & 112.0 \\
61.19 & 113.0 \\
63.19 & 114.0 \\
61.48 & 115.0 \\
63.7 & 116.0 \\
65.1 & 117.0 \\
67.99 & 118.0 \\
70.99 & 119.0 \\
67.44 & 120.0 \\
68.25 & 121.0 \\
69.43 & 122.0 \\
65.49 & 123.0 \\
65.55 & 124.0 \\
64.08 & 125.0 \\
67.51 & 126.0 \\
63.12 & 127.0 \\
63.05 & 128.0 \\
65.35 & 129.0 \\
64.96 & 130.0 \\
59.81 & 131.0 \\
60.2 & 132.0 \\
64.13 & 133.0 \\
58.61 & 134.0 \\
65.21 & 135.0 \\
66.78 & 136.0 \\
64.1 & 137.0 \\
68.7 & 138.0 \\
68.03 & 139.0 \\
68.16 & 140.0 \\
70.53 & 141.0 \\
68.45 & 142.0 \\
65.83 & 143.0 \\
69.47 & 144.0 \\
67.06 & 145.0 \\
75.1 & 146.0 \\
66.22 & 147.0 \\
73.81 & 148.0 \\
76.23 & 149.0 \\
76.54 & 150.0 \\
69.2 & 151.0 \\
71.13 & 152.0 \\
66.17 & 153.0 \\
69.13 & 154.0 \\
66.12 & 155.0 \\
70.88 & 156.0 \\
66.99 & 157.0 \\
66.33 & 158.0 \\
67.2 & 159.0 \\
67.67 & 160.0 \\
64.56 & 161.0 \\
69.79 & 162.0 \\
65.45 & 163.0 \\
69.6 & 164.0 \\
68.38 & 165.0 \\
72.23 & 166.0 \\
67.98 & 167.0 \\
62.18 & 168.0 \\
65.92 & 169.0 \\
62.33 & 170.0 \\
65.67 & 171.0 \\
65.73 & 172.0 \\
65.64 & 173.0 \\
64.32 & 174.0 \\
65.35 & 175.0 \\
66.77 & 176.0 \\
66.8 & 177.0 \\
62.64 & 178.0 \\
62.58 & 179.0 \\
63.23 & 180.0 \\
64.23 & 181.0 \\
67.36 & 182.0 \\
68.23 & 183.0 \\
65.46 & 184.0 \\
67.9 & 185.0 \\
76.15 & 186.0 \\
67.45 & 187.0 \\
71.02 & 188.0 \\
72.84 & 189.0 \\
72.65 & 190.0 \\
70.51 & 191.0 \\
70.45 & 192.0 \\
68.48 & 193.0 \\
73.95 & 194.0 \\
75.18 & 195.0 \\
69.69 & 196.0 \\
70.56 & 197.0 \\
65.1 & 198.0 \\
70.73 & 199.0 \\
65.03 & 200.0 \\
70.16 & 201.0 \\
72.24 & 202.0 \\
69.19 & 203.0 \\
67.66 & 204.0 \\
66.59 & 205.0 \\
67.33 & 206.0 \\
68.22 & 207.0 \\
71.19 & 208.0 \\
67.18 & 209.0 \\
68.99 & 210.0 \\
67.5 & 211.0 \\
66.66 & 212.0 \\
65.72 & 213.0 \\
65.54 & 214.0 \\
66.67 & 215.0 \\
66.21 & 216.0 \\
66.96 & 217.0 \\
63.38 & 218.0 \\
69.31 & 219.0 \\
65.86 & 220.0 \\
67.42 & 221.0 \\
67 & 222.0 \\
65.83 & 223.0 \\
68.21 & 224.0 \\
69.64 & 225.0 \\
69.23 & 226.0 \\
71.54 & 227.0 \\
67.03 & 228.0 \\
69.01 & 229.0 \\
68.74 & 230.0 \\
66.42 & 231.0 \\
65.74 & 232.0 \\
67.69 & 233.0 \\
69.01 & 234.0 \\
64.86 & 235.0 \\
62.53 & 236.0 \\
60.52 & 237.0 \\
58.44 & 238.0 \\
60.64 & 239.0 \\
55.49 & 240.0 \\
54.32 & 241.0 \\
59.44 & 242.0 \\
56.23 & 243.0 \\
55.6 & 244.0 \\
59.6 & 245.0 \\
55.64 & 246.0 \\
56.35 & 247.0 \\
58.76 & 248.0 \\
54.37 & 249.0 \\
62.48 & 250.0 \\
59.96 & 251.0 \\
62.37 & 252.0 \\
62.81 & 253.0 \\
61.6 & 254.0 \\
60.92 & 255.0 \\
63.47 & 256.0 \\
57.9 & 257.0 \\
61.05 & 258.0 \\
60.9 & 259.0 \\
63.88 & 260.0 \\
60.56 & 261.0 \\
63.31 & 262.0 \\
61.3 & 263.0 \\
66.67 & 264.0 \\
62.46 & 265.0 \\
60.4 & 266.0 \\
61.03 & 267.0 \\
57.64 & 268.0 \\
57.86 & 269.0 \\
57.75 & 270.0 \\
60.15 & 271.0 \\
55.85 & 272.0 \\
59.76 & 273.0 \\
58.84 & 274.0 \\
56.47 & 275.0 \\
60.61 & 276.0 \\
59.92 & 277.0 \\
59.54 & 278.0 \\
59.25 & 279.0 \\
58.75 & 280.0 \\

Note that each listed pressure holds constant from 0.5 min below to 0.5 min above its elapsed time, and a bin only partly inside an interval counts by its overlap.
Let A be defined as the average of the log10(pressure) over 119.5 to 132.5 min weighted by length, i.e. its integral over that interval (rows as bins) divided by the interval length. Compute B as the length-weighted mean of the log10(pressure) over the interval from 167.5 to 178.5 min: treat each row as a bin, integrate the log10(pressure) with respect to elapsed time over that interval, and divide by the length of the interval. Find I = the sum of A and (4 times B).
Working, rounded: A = 1.81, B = 1.81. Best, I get 9.06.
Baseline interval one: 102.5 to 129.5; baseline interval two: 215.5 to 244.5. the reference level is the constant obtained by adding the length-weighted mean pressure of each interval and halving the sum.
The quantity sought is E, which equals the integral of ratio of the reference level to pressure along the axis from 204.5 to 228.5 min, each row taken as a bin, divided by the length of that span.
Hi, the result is 0.95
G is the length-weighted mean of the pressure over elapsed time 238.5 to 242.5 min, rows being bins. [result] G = 57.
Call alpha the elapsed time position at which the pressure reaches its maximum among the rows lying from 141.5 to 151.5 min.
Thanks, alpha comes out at 150.0 min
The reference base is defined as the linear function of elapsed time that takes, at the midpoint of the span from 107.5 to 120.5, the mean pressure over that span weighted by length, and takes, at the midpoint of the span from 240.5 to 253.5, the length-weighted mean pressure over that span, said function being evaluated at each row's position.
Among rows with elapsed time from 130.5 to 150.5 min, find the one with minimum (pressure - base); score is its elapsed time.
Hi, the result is 134.0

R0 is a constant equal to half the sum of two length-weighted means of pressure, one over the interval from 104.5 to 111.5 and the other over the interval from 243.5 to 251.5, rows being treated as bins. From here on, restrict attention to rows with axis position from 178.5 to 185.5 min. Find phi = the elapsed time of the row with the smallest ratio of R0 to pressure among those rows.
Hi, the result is 183.0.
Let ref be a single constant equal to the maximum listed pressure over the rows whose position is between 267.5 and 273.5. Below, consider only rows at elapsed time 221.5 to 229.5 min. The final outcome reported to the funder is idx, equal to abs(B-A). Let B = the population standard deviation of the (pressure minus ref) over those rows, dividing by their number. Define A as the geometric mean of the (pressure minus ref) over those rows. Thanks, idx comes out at 6.4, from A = 8.1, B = 1.69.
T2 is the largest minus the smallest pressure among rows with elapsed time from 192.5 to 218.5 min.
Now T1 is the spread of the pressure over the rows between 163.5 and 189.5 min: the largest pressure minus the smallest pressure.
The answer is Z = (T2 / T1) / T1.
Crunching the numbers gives 0.060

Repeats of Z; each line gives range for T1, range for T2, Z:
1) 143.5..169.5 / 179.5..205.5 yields 0.063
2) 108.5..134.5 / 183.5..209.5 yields 0.056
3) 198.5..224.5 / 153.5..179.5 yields 0.128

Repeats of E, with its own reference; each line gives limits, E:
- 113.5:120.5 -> 0.98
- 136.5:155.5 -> 0.92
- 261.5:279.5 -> 1.07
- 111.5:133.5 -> 0.99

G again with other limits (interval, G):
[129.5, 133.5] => 62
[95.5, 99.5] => 59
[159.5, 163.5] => 67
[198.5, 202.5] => 70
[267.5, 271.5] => 58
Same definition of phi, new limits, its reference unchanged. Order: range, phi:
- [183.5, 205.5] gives 186.0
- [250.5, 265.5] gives 264.0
